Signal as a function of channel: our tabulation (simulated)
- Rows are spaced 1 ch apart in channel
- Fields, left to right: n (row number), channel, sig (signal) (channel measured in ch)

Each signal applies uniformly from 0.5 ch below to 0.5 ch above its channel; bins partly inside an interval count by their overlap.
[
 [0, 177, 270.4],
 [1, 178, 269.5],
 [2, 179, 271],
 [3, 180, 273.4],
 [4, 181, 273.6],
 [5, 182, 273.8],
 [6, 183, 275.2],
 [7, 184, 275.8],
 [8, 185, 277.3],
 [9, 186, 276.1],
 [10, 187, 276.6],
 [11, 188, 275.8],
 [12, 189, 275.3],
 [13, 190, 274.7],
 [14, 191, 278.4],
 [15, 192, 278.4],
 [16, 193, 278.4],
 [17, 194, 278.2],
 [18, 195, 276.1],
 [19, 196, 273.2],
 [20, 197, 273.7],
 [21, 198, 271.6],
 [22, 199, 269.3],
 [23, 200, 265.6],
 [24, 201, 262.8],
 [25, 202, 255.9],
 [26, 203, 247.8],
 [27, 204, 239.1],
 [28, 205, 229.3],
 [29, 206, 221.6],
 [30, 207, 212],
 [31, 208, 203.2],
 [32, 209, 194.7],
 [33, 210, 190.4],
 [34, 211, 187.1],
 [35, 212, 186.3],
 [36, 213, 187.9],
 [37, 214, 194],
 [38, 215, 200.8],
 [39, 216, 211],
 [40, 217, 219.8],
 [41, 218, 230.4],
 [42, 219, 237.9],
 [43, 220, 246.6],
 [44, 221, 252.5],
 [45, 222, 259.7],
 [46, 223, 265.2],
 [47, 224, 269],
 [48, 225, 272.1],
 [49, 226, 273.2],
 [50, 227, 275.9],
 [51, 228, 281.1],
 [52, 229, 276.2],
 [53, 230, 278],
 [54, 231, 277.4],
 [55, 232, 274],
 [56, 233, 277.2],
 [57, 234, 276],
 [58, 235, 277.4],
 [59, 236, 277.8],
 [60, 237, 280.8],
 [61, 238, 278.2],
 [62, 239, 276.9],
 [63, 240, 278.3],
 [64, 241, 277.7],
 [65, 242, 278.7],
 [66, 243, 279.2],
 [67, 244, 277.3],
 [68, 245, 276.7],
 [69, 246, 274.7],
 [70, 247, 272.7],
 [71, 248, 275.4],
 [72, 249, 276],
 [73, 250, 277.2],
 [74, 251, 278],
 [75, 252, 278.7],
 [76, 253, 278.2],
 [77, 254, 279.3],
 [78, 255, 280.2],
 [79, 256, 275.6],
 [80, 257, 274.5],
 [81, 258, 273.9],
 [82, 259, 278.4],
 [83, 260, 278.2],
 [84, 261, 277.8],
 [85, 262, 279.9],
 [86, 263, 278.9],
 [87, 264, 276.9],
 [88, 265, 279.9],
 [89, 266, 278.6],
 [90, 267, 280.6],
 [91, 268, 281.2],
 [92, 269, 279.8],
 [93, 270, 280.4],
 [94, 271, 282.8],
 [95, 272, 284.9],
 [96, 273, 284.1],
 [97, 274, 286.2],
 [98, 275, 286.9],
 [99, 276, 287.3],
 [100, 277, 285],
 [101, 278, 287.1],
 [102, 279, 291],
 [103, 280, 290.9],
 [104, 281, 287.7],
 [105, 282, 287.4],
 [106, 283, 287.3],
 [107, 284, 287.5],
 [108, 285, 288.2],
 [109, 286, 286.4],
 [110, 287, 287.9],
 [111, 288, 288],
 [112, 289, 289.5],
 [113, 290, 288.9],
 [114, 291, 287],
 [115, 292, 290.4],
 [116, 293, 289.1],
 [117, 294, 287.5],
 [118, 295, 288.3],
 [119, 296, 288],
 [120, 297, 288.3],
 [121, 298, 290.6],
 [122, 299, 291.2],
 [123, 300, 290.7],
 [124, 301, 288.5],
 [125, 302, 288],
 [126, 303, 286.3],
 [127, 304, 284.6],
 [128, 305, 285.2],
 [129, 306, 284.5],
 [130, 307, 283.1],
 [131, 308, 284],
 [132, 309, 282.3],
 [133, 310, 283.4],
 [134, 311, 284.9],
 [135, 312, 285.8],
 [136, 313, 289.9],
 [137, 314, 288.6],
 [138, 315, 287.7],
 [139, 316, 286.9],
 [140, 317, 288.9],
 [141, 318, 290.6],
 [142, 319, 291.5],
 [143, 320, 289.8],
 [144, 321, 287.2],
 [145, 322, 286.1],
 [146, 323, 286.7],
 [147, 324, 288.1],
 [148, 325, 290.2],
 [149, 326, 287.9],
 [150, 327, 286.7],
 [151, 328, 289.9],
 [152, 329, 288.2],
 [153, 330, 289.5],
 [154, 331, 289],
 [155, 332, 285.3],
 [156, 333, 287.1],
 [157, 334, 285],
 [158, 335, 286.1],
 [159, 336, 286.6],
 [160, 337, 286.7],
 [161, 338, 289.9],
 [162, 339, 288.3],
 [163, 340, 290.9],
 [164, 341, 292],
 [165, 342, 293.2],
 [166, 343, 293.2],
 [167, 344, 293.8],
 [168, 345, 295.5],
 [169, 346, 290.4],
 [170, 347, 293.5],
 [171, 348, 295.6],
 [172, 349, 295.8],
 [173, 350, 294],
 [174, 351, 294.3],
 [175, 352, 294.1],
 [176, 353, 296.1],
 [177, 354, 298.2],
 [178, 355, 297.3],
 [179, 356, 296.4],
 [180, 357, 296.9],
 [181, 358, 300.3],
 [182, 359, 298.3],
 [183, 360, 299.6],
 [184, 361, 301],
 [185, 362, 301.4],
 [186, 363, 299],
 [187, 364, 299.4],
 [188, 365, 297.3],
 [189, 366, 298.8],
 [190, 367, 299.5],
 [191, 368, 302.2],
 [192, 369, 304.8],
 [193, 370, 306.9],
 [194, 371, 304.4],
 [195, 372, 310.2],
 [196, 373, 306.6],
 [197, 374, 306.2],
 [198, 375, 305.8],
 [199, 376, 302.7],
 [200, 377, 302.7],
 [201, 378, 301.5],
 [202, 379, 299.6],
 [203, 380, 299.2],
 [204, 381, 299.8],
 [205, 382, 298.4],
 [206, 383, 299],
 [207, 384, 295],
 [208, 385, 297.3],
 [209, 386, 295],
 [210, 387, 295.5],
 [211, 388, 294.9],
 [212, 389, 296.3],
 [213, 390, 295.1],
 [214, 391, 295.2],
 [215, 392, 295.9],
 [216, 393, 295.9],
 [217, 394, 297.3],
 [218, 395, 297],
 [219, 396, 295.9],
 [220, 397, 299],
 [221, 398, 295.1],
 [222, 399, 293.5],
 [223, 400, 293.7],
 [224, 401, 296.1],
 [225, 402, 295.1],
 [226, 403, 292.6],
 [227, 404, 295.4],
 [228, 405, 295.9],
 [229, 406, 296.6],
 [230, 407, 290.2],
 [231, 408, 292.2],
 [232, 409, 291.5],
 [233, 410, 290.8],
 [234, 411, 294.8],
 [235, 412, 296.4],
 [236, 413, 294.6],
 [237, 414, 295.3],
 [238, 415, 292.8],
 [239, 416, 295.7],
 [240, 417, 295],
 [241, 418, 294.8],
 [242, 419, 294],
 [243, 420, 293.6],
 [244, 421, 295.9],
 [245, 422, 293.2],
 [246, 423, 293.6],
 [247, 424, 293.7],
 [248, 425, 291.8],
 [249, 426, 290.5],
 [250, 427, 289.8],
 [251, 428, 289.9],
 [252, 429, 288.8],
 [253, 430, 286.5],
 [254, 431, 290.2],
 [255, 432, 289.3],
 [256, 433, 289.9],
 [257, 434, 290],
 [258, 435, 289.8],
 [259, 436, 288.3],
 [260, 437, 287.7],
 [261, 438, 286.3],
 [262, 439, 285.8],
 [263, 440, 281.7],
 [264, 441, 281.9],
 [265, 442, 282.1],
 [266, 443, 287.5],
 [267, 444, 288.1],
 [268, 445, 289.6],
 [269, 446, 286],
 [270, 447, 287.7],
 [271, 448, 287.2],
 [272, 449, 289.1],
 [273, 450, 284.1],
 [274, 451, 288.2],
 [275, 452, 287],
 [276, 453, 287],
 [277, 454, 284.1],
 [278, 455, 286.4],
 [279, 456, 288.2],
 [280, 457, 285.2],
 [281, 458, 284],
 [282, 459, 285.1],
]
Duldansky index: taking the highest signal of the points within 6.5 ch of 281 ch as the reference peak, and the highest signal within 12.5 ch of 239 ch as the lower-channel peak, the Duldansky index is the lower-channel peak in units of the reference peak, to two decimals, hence 0.97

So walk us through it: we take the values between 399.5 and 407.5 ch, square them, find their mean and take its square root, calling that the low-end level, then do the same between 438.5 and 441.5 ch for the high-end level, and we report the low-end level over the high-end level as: 1.04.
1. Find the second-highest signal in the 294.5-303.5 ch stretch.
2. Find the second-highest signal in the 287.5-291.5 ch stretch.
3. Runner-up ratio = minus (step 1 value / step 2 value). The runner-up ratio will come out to -1.01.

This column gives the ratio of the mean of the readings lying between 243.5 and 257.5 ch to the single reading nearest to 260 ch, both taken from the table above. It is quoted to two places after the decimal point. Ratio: 0.99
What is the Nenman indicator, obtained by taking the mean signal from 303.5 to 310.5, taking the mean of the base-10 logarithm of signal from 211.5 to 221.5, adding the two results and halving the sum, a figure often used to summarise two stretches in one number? 143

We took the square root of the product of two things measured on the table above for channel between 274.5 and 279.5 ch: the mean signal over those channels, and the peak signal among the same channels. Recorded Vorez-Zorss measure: 289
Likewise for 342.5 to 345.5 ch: 295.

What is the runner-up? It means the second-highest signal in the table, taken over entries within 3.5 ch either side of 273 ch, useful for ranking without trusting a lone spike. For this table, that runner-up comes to 286.9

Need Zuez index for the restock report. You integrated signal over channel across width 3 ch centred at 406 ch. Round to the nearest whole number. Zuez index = 883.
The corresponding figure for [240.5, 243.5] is 836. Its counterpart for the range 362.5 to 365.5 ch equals 896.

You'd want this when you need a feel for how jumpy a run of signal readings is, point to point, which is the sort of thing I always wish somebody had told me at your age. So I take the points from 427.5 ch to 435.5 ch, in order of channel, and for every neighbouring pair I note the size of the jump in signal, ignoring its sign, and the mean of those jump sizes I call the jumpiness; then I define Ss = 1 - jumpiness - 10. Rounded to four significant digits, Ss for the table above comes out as -10.27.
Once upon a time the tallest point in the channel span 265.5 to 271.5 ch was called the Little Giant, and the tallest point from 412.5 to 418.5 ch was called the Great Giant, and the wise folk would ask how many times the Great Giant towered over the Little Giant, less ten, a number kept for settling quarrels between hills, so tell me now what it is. -8.95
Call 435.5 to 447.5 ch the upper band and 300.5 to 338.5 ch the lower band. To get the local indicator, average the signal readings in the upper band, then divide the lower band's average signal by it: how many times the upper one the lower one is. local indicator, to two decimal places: 1.00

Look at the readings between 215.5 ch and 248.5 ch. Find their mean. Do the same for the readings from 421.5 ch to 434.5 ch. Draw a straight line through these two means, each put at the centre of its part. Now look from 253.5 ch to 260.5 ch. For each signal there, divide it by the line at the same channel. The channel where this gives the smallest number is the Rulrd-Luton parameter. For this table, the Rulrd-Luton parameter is 258 ch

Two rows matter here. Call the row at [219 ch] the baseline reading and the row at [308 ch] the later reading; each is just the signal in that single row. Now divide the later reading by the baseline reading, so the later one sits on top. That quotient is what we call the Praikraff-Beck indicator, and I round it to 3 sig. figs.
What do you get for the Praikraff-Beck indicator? 1.19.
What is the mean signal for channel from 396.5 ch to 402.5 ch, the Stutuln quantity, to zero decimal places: 295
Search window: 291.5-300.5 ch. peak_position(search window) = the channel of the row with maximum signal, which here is 299 ch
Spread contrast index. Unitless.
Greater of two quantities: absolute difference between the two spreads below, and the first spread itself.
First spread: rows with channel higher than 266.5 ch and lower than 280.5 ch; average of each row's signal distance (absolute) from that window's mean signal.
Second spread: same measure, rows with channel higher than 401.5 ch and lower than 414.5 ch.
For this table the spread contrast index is 2.9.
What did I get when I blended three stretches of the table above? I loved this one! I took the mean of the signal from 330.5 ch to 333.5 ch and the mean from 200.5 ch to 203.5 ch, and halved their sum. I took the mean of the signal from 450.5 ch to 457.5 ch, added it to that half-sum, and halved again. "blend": 279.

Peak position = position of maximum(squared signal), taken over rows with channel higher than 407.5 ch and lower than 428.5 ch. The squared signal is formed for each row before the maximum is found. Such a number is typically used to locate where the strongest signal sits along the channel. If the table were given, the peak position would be 412 ch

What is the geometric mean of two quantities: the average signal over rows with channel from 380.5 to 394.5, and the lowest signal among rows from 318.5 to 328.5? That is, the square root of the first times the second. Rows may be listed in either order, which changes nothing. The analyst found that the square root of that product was 291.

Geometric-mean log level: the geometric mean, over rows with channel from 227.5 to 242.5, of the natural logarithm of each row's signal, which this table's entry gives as 5.63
